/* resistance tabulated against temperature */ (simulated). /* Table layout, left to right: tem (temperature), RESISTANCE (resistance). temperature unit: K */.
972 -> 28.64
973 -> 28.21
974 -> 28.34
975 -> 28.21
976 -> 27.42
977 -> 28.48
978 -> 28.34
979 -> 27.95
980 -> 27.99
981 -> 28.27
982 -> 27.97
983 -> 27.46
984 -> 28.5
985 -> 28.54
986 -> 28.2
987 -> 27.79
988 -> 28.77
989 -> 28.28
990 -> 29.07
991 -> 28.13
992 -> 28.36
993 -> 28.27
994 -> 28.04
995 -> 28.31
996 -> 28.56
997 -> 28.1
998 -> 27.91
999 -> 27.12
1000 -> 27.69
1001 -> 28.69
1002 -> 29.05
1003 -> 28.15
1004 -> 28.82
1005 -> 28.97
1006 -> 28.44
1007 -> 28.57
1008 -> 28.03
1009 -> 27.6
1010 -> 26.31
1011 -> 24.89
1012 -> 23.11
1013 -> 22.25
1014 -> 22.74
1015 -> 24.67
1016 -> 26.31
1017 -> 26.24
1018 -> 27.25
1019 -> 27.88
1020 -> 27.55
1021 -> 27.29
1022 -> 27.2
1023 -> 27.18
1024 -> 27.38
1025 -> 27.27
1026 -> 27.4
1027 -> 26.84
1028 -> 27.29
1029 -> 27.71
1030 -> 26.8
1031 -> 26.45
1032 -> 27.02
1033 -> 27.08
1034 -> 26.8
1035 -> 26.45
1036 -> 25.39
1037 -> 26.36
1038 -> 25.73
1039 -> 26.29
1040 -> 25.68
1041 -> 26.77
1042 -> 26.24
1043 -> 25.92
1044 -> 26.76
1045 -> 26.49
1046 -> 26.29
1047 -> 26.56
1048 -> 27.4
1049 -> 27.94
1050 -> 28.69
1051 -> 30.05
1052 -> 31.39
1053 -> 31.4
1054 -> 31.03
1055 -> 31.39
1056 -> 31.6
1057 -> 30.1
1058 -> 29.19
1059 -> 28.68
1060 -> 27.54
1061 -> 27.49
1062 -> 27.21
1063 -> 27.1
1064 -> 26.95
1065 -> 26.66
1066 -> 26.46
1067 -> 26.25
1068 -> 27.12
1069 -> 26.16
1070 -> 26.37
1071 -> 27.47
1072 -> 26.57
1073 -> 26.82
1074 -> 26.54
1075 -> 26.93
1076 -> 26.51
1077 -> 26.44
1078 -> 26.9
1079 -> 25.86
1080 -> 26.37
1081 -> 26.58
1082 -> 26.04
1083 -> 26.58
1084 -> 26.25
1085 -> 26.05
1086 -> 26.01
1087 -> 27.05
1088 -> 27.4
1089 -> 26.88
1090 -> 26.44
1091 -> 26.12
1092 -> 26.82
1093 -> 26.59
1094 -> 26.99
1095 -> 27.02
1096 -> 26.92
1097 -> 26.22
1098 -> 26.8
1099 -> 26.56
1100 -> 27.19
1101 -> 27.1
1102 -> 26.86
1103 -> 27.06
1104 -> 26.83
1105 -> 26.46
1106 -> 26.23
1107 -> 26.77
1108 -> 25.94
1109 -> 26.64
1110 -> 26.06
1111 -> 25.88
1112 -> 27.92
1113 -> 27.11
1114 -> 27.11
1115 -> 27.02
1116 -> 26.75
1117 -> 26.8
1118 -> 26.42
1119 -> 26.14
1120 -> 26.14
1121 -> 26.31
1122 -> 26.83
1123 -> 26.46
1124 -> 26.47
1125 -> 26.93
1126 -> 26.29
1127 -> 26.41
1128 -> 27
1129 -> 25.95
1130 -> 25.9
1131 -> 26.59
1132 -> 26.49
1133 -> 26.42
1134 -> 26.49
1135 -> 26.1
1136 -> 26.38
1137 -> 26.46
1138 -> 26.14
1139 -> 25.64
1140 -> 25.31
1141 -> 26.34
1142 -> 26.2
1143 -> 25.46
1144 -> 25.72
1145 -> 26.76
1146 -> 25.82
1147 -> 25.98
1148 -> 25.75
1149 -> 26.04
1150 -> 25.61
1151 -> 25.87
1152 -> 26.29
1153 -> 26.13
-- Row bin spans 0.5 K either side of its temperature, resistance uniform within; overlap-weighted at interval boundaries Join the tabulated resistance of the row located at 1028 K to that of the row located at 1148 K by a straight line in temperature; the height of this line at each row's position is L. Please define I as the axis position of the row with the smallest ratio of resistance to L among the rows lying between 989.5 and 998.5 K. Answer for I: 998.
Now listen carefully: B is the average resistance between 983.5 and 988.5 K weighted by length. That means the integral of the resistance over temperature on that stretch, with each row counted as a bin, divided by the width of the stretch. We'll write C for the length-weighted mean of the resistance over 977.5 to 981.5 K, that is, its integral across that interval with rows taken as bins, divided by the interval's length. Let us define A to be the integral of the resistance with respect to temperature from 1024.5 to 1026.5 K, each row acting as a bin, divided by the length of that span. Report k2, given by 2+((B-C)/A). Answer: 2.01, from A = 27.3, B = 28.4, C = 28.1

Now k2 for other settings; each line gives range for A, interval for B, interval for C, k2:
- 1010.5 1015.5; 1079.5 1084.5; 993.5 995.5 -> 1.92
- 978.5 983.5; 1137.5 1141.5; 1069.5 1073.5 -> 1.97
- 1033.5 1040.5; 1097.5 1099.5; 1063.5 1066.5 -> 2.00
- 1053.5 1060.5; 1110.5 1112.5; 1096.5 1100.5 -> 2.01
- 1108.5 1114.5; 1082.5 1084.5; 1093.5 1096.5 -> 1.98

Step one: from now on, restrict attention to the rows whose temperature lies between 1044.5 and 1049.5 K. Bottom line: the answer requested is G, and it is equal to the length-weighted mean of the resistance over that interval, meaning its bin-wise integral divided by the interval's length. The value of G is 26.9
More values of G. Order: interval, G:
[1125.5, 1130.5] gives 26.3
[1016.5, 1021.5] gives 27.2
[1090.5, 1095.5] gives 26.7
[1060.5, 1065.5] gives 27.1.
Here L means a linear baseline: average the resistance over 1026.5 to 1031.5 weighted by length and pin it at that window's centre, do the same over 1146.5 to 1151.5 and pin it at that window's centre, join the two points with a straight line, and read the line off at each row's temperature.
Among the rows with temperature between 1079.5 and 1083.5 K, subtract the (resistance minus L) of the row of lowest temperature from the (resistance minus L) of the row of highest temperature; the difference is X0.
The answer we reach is 0.2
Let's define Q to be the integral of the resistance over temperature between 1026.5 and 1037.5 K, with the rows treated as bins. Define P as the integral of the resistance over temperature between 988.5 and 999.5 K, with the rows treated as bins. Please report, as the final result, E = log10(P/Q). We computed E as 0.02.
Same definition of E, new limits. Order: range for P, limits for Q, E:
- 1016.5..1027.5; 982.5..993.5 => -0.02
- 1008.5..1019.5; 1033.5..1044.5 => -0.01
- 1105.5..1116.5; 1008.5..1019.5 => 0.02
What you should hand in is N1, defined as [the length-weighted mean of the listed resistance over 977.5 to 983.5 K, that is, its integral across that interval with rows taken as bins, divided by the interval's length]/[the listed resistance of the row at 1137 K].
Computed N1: 1.058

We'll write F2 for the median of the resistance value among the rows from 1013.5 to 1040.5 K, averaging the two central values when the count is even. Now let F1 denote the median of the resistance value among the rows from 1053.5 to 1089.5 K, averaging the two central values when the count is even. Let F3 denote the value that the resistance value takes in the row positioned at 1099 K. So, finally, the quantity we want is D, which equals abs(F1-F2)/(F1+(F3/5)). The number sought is 0.000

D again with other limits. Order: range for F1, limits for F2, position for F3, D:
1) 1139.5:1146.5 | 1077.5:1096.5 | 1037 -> 0.024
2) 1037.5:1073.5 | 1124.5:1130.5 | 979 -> 0.021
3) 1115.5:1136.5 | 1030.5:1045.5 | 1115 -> 0.001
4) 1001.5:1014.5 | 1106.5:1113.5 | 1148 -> 0.042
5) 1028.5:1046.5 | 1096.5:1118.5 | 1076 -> 0.011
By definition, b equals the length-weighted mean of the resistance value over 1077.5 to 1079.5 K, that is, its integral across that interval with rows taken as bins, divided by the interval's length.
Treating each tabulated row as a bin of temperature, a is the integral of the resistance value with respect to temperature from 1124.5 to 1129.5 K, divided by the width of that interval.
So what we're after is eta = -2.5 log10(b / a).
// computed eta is 0.006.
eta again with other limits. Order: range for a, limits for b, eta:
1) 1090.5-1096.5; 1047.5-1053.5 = -0.106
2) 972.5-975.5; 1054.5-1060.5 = -0.056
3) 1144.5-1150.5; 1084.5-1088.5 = -0.026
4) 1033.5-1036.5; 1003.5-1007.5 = -0.098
